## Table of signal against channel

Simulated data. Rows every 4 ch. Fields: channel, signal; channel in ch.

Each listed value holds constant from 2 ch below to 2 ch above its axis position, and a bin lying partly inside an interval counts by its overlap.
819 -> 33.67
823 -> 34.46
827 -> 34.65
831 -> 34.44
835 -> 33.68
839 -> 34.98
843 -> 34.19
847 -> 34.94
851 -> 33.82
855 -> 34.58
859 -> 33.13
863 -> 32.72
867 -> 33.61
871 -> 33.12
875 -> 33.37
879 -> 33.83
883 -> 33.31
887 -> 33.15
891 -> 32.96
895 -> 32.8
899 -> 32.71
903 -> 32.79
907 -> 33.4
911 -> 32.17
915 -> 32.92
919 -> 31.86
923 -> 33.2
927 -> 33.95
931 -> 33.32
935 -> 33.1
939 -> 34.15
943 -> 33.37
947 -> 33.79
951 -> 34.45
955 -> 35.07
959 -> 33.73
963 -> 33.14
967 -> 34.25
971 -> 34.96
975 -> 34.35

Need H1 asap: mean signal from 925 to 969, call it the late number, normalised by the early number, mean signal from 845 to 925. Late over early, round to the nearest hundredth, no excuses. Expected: 1.02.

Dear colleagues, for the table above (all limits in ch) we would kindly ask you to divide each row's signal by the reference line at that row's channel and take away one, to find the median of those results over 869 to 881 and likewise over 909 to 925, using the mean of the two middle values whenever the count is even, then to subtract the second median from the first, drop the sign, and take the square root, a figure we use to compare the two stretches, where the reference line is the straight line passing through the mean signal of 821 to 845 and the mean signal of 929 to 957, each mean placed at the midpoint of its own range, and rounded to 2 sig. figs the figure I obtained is 0.14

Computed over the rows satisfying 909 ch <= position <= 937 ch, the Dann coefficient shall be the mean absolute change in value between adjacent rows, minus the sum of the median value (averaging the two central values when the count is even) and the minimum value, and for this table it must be -64.2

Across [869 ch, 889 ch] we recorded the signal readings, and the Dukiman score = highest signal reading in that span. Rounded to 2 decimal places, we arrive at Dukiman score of 33.83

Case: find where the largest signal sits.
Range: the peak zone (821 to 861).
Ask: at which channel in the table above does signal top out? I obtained 839 ch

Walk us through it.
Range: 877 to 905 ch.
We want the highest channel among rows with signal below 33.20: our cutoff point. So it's 903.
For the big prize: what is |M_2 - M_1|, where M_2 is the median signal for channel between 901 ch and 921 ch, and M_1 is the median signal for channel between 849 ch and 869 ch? 0.82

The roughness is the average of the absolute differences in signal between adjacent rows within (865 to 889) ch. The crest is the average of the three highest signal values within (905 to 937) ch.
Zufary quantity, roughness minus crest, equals -33.2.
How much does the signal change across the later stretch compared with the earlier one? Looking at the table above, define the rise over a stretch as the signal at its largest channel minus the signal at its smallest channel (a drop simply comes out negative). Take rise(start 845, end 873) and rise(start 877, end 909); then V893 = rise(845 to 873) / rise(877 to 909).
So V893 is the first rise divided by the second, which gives 4.2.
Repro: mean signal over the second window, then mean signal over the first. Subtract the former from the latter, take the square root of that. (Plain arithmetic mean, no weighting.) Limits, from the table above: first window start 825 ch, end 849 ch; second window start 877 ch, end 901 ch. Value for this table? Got 1.16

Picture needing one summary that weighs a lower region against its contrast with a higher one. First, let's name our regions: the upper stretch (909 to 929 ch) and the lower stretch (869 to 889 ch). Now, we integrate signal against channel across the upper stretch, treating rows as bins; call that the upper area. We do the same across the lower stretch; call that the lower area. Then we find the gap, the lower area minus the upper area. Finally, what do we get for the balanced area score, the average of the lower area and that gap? 339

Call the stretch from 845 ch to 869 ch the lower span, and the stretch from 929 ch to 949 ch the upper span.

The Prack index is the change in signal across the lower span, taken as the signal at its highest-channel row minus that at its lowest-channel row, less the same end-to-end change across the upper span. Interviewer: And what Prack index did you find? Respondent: -1.8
